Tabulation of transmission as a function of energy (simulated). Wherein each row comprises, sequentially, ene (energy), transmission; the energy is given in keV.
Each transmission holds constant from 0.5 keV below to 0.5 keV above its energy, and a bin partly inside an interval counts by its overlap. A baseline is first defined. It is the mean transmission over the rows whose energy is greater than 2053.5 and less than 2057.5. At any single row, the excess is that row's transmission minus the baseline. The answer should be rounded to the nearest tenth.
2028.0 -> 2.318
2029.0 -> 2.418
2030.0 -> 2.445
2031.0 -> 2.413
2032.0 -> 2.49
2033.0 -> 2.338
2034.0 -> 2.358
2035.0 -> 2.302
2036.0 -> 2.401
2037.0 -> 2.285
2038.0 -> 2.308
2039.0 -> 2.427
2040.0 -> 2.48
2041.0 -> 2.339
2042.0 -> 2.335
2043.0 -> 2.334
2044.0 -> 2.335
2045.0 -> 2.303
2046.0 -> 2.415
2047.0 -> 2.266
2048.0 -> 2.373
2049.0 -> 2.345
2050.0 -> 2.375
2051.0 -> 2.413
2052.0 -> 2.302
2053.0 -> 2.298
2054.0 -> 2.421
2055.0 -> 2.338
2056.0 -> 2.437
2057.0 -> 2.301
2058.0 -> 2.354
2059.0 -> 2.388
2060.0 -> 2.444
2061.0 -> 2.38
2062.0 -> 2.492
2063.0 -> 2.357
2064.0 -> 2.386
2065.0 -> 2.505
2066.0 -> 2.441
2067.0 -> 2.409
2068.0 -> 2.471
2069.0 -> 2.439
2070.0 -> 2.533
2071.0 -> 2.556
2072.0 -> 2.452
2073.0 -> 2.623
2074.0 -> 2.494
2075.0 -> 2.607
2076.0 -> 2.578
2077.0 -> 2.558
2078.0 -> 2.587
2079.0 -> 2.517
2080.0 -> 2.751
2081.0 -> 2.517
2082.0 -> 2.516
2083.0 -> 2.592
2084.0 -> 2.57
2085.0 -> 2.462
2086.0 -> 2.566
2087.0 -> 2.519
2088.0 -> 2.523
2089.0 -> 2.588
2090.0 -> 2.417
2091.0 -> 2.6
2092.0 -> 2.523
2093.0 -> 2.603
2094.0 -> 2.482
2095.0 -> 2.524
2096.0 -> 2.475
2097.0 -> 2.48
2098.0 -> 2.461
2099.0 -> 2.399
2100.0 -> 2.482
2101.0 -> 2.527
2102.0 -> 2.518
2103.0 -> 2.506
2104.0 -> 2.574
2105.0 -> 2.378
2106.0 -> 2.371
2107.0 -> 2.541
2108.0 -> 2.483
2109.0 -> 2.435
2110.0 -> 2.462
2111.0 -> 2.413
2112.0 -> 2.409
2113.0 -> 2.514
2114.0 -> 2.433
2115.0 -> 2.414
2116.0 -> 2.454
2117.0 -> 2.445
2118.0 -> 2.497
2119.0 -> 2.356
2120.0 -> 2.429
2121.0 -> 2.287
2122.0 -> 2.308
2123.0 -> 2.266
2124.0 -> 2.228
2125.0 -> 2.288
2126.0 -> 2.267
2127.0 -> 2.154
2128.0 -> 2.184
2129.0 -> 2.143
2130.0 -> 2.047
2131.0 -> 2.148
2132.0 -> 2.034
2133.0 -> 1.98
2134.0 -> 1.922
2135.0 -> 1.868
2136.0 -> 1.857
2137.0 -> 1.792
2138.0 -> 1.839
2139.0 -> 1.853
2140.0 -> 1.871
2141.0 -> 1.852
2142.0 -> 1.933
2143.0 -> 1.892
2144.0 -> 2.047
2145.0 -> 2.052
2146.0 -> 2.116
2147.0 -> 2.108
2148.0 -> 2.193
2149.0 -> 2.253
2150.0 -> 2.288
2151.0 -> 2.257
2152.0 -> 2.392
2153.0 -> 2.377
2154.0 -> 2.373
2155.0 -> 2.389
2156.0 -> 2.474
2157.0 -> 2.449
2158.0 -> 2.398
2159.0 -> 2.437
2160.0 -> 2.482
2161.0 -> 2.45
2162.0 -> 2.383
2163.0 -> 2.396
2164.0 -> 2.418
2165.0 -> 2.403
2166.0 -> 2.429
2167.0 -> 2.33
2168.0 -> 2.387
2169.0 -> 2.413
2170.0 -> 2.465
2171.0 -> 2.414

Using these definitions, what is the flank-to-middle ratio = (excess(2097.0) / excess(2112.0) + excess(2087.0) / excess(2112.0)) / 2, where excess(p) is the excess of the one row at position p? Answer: 3.6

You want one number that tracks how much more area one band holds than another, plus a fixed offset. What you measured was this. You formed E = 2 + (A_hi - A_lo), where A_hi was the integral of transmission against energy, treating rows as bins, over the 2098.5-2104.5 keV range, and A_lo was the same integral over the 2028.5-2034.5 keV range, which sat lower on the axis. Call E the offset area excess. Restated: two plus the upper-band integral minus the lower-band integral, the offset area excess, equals 2.5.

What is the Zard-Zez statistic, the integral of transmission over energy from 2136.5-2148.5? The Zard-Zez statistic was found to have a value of 23.5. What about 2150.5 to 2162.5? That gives 28.9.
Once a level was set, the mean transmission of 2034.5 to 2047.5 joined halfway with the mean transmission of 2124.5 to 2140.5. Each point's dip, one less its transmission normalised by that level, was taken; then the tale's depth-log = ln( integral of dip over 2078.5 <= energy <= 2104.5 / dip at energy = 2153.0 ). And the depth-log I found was 3.83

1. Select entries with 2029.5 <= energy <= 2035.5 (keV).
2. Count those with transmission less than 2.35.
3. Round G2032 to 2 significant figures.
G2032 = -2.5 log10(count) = -0.75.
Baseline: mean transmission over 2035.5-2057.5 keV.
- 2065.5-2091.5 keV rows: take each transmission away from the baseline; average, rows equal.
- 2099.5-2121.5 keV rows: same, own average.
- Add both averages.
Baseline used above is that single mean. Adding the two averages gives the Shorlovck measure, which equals -0.27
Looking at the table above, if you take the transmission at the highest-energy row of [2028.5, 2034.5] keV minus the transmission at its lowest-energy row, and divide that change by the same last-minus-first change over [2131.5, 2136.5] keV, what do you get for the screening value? 0.3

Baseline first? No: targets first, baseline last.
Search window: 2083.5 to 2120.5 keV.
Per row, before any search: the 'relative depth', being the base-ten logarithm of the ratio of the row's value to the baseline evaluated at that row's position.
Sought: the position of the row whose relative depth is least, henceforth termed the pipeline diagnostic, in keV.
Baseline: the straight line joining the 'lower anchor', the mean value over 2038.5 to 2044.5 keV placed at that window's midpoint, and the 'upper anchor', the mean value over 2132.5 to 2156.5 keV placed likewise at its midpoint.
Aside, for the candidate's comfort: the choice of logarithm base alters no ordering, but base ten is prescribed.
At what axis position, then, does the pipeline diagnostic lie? 2090.0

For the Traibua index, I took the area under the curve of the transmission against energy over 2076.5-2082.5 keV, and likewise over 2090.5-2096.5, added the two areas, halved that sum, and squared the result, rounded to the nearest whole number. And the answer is 235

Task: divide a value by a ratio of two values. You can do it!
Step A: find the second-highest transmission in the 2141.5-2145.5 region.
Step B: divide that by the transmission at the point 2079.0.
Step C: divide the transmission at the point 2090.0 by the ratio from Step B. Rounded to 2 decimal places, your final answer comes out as 2.97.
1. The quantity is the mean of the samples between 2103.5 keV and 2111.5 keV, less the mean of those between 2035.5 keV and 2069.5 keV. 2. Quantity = 0.1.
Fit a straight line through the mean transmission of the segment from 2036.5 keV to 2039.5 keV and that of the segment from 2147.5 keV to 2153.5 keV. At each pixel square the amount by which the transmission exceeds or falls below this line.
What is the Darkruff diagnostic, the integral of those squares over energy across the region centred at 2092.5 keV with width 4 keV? 0.231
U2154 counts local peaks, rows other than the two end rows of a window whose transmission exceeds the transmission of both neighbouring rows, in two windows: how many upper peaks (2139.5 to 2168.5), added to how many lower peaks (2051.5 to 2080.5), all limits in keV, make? 18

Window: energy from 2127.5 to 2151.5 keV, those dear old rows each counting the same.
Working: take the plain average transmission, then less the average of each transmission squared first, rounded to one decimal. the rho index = -2.1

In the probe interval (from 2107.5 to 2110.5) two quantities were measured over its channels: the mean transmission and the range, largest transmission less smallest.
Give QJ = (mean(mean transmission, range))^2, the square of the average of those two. 1.57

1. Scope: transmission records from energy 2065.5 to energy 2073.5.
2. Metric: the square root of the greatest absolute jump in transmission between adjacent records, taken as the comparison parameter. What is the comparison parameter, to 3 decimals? 0.414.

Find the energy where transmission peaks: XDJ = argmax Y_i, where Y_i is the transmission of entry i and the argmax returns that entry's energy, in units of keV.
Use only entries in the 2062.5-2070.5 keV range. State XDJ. 2070.0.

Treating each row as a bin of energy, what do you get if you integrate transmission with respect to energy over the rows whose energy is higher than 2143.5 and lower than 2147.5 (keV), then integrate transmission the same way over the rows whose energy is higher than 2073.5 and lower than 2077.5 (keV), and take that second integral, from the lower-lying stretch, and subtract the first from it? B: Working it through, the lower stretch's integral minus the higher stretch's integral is 1.9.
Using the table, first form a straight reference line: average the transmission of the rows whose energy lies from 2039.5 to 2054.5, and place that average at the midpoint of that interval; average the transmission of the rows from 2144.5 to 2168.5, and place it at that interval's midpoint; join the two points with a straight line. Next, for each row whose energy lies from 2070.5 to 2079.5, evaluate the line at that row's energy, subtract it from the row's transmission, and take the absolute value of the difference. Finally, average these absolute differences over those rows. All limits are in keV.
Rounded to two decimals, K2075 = 0.20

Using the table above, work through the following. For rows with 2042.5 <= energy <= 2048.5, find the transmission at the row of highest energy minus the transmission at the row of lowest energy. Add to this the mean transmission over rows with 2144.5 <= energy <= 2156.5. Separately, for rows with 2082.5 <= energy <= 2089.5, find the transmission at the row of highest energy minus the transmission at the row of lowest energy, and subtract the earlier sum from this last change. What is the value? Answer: -2.32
